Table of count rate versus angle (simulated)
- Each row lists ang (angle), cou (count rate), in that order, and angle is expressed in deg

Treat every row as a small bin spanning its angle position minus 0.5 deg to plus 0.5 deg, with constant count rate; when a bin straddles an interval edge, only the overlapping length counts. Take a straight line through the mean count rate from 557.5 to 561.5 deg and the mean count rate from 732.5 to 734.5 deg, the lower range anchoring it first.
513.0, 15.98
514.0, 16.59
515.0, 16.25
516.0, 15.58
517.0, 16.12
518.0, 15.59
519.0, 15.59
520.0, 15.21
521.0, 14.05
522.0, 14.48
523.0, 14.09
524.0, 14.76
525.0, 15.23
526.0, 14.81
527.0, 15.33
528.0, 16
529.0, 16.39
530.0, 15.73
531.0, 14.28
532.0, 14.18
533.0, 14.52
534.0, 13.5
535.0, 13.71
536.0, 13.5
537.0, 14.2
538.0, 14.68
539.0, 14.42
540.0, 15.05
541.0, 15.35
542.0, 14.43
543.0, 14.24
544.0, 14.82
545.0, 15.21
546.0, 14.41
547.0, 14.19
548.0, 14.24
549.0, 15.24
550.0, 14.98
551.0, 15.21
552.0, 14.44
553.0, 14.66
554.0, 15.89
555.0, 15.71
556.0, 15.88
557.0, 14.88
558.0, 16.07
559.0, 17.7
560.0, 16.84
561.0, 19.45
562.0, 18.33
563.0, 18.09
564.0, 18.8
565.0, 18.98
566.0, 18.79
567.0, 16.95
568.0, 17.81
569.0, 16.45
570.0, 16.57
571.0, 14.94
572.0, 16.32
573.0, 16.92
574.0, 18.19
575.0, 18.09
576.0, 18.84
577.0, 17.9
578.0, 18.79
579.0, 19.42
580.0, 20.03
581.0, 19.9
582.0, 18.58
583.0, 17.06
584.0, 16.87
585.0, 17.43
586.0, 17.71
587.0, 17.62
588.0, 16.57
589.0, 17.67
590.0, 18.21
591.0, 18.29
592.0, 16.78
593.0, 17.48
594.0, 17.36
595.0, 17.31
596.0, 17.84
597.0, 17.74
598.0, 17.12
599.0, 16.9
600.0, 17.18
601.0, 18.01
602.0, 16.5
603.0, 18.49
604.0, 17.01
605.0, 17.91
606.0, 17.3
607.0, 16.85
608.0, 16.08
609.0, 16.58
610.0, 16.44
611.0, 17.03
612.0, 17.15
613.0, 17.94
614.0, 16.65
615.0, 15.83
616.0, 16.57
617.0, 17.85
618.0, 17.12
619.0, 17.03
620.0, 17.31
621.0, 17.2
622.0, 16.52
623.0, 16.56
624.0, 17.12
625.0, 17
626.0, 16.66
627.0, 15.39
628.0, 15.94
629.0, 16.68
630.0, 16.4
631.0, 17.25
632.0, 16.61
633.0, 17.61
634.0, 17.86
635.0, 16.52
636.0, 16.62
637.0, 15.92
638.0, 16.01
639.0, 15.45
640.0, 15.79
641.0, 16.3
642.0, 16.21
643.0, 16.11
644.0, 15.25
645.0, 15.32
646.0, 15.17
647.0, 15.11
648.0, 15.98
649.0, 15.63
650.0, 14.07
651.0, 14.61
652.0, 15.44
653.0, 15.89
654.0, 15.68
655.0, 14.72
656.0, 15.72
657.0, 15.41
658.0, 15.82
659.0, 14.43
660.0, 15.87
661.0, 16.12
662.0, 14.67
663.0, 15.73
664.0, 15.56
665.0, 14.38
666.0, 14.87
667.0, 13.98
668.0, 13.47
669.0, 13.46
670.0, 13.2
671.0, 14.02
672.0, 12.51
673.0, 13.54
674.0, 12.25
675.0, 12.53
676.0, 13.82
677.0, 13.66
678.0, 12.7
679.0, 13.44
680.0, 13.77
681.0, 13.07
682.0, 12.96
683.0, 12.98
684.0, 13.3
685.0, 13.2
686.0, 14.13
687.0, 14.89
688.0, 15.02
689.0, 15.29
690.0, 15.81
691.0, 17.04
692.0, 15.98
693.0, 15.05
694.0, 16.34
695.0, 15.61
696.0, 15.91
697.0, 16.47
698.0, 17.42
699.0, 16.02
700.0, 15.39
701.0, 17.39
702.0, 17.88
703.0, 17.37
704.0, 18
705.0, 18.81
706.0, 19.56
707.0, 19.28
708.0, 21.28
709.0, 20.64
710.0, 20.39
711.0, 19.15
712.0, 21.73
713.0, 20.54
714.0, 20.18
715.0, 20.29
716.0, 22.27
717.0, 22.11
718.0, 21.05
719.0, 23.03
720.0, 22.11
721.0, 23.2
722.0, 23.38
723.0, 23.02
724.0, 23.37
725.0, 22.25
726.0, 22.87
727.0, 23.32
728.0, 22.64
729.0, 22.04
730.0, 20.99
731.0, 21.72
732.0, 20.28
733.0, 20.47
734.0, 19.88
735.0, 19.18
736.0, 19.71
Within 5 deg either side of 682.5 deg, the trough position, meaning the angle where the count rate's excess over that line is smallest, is 678.0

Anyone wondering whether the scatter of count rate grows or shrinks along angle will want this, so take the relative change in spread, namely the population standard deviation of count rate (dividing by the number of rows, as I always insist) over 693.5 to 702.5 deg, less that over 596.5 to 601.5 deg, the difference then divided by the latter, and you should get 1.0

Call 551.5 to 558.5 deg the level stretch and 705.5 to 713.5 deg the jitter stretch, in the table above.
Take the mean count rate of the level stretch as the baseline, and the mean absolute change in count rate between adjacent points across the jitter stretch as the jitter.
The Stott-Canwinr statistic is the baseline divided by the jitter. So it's 13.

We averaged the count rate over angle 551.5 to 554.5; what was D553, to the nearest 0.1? 15.0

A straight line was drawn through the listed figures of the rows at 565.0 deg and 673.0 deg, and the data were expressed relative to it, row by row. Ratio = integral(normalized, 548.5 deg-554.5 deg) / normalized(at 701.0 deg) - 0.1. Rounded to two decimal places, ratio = 3.11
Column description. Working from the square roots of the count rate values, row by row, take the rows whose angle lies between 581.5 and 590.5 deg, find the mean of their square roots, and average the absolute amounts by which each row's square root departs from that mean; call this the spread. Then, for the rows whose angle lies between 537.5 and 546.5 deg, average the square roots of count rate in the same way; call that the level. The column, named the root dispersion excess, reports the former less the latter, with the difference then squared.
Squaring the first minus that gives 14.3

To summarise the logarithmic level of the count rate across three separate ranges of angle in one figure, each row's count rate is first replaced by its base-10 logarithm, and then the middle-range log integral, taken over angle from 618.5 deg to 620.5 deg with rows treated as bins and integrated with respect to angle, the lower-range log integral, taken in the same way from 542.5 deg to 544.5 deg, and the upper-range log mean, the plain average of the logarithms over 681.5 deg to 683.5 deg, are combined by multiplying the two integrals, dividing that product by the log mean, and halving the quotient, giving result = 2.58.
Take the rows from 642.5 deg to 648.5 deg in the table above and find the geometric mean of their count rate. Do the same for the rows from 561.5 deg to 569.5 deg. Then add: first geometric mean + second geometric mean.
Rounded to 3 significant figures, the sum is 33.5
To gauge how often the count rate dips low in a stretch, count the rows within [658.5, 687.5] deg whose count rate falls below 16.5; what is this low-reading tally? 29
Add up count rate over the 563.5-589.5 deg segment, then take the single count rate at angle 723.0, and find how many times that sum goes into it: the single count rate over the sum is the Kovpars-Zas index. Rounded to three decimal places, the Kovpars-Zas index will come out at 0.050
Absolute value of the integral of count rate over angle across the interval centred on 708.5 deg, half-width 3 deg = 120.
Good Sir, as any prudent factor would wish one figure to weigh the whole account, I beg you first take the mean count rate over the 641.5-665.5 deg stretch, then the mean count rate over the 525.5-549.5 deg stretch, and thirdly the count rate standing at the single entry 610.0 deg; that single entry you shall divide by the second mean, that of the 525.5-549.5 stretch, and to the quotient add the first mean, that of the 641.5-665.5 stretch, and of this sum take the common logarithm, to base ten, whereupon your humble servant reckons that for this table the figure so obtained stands 1.22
